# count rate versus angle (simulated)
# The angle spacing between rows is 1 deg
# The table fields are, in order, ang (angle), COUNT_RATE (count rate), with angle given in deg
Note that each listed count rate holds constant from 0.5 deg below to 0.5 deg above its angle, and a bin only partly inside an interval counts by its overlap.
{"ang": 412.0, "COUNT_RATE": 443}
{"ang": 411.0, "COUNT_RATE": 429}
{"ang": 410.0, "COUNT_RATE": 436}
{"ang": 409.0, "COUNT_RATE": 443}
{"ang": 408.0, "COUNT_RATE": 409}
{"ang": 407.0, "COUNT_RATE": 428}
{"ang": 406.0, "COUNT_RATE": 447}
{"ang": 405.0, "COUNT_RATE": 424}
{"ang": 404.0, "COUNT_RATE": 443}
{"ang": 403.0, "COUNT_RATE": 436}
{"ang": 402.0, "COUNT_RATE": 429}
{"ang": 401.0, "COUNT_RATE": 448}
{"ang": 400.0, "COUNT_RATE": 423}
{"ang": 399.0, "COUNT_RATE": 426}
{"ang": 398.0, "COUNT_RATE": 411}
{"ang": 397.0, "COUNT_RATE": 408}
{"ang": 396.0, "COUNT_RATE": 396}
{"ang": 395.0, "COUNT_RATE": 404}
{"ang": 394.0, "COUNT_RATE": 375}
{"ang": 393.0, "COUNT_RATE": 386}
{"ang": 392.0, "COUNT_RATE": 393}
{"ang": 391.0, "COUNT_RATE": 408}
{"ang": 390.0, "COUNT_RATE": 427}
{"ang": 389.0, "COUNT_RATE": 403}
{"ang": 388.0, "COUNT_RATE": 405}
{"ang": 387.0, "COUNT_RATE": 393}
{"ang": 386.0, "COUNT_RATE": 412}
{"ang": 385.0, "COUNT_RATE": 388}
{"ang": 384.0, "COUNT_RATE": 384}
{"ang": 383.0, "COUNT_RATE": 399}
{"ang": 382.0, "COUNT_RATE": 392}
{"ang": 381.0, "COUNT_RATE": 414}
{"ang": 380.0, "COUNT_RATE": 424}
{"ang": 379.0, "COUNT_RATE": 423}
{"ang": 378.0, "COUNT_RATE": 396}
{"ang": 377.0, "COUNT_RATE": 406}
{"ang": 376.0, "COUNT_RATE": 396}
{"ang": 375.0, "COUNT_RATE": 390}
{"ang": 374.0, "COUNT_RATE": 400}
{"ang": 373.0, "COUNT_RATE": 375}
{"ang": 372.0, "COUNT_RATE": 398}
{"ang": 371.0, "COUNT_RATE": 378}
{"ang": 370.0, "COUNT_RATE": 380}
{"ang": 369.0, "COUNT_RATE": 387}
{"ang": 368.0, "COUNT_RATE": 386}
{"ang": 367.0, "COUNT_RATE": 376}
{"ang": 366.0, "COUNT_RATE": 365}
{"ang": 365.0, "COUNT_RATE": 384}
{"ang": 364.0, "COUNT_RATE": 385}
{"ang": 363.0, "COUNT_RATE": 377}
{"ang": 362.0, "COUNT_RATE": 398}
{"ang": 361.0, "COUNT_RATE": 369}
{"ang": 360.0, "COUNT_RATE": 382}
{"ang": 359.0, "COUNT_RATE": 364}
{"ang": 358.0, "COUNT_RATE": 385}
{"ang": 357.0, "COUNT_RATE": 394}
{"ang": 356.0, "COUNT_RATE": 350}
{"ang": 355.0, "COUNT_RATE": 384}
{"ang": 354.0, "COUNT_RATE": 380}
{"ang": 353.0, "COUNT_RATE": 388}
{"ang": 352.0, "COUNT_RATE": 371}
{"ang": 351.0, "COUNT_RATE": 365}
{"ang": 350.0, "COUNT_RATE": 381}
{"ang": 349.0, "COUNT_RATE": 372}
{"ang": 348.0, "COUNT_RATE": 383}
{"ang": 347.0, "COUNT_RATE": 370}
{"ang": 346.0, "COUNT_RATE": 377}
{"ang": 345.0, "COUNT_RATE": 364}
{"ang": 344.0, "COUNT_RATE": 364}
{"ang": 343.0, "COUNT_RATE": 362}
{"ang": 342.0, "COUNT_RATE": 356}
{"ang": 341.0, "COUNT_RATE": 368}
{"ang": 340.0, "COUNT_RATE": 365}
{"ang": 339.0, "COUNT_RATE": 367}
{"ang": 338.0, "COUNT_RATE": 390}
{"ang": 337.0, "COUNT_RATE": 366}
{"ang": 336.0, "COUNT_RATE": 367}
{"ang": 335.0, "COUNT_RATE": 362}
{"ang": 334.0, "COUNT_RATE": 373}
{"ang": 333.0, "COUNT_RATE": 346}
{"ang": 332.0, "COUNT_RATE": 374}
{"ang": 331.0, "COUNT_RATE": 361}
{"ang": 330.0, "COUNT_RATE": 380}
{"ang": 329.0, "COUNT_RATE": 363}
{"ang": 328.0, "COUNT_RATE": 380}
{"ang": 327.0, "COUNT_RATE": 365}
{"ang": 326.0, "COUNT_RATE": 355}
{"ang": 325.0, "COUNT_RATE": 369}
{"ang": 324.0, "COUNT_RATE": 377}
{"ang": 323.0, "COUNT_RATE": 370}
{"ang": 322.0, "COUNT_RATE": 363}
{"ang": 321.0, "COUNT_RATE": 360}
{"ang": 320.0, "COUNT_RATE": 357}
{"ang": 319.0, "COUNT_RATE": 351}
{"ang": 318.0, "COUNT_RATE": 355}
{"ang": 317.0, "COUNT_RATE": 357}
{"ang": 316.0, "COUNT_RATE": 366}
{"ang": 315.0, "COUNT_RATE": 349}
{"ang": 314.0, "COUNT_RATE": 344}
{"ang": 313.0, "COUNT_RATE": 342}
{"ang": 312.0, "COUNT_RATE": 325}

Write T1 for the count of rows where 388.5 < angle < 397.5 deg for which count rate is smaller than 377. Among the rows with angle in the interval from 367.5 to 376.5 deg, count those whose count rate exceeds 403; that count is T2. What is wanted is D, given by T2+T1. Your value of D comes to 1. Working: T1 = 1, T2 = 0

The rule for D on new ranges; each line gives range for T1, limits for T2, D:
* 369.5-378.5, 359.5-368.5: 1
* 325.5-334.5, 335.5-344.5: 7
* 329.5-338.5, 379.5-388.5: 11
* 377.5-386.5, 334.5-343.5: 0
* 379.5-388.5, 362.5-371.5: 0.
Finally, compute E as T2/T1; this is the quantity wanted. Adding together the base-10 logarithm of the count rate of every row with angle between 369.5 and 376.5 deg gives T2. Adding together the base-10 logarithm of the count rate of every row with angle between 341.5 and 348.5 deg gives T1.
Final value 1.01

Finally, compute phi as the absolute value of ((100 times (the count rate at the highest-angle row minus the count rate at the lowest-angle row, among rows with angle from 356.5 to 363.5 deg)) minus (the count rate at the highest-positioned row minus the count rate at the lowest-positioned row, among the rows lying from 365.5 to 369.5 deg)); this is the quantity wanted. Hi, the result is 1722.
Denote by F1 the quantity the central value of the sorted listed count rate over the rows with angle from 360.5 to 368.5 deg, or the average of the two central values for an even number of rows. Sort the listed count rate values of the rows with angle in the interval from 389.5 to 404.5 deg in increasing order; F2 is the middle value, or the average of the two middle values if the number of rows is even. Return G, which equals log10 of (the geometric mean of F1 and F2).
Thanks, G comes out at 2.60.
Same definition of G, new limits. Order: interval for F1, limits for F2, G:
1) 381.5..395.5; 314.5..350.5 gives 2.58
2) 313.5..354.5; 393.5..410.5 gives 2.60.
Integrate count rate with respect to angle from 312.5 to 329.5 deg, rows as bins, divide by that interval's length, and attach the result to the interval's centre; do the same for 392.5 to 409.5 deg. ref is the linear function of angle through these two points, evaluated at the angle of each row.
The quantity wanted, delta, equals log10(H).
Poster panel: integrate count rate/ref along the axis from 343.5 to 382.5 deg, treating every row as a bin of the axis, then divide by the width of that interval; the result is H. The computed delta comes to -0.009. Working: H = 0.981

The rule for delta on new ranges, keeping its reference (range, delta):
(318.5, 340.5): 0.000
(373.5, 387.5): -0.004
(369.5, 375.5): -0.013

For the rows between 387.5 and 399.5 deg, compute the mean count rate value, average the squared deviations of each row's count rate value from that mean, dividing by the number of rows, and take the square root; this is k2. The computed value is 14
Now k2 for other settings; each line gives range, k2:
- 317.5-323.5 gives 6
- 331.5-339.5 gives 12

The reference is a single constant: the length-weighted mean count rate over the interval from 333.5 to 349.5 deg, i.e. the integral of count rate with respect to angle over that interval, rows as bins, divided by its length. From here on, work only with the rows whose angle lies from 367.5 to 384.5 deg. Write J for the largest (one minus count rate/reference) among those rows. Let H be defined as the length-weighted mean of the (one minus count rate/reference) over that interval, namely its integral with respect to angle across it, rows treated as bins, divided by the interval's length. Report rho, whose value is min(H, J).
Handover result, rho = -0.07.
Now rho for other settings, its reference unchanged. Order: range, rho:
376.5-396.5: -0.09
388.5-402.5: -0.11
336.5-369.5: -0.02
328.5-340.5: 0.00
